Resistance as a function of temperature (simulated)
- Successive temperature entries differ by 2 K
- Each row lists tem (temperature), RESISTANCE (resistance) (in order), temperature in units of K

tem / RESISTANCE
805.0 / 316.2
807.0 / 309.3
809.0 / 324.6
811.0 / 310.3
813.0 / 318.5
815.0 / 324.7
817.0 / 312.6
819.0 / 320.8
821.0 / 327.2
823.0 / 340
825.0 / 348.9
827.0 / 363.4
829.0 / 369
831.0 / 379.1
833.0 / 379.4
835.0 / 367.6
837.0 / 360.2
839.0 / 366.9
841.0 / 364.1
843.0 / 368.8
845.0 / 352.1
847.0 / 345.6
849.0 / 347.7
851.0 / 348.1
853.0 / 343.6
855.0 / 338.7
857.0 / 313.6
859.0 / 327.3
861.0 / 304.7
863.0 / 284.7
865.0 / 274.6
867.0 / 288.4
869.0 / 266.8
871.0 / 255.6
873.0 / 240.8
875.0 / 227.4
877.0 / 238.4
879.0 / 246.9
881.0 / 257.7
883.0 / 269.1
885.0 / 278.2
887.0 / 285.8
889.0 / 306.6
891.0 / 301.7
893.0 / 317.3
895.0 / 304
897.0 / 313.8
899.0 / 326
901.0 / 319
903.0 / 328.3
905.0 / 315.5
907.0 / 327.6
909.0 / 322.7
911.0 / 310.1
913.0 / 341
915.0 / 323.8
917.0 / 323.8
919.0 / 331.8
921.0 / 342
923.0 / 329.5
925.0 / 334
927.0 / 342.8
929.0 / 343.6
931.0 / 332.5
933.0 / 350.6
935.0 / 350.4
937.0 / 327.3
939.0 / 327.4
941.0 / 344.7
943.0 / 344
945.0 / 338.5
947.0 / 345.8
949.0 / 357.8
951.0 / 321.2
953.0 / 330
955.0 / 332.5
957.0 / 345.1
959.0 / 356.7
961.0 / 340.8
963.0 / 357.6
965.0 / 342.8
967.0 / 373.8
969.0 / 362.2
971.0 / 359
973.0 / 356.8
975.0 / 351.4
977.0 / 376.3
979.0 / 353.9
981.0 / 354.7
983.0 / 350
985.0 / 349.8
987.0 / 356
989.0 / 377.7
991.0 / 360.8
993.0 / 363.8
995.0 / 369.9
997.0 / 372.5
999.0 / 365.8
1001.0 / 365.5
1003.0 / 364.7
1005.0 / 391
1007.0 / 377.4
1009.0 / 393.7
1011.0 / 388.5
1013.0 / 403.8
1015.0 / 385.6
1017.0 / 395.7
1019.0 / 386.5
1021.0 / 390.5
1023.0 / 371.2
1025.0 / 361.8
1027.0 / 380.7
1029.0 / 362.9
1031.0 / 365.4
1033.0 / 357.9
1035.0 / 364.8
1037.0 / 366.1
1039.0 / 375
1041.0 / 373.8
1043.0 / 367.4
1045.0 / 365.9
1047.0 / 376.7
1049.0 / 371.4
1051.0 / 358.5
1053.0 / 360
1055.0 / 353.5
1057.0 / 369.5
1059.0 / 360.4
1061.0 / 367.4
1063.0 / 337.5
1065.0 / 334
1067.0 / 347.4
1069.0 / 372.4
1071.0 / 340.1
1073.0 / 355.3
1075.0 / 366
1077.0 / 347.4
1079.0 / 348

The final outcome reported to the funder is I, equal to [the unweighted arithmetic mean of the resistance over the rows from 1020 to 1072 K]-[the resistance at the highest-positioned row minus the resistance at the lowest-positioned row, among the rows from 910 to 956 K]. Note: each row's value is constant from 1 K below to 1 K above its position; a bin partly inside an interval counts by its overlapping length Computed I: 341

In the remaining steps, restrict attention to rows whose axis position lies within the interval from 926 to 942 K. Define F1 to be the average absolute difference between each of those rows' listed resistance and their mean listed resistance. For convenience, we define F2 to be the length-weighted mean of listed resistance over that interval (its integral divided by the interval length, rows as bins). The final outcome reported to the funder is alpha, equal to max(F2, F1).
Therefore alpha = 340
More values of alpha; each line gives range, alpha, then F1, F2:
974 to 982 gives 359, 9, 359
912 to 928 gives 334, 6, 334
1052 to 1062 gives 362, 5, 362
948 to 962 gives 341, 11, 341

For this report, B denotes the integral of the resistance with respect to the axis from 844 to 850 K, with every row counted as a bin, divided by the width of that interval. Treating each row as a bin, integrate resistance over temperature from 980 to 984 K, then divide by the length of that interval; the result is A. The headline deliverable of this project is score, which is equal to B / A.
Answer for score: 0.99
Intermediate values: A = 352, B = 348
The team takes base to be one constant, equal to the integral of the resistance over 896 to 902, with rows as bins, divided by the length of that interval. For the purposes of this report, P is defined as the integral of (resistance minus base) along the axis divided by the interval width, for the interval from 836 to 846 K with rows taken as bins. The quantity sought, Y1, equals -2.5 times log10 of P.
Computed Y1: -4.08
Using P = 43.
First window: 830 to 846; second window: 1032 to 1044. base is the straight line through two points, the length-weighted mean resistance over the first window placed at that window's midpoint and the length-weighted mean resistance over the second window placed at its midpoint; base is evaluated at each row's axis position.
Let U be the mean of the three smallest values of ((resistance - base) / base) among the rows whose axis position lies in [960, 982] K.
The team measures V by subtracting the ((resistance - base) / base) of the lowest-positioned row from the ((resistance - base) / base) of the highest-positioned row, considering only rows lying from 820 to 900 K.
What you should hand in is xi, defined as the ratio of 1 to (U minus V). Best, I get -17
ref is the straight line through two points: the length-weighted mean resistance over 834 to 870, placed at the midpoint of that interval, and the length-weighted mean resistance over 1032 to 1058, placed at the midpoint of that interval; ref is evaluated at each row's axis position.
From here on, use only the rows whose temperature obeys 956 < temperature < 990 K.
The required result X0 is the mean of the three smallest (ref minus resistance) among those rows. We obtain -22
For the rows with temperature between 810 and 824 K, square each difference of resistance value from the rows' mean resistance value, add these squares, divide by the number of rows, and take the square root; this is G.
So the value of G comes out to 9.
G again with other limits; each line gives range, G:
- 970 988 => 8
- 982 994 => 10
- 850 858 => 13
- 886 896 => 10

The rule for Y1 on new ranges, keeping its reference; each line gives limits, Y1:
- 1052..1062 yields -4.07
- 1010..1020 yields -4.65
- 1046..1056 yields -4.12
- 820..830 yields -3.70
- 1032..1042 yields -4.20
